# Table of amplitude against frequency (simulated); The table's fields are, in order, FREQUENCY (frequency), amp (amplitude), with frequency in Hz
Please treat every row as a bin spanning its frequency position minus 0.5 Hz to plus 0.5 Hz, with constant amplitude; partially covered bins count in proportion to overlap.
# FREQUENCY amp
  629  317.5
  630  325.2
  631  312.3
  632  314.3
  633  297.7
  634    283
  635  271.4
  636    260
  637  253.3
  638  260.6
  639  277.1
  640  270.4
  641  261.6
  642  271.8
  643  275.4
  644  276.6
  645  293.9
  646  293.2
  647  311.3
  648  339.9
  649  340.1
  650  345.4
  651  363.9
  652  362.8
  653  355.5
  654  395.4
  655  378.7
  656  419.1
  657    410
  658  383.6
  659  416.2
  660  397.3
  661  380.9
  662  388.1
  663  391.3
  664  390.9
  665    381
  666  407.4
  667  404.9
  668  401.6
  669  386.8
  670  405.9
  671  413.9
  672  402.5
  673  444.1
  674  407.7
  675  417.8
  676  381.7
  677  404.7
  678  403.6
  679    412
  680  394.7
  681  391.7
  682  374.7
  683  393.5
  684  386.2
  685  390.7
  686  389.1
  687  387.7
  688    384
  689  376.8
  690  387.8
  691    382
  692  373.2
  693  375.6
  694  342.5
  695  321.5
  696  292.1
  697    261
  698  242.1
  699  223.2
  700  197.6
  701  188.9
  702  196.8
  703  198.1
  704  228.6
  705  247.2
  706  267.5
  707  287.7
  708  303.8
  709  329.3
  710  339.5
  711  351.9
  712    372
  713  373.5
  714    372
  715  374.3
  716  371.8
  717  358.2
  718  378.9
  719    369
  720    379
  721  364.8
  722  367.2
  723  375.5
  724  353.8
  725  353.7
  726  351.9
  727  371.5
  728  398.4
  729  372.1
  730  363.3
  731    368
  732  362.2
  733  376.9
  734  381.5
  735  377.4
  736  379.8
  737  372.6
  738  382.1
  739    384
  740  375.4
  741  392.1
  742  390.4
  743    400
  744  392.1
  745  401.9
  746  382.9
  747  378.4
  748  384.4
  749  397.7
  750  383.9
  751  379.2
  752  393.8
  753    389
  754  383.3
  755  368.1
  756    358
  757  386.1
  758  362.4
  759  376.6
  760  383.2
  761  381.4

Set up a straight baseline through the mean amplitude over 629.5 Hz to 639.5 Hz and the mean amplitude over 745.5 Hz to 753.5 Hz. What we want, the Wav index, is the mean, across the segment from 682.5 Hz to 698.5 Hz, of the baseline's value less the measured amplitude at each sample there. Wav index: -21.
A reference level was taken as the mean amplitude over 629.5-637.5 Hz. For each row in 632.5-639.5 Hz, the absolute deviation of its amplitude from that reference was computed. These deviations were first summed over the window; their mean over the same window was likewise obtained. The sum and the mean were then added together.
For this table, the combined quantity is 161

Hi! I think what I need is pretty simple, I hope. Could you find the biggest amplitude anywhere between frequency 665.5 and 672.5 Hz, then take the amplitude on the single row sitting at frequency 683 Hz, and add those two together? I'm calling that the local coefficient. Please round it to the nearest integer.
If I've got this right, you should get 807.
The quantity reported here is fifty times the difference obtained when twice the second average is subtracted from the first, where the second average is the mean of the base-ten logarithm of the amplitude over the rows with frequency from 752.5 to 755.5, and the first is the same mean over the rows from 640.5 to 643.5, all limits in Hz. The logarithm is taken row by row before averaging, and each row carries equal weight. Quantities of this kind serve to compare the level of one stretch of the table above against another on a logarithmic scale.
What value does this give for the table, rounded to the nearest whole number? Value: -136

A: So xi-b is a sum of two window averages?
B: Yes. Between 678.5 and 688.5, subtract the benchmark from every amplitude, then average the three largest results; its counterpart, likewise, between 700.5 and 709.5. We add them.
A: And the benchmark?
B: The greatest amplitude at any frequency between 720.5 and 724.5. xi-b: -44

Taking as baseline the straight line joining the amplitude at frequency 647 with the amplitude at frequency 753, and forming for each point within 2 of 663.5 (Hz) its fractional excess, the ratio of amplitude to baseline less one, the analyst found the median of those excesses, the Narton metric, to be 0.21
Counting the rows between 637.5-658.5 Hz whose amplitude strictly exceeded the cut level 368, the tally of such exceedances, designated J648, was 5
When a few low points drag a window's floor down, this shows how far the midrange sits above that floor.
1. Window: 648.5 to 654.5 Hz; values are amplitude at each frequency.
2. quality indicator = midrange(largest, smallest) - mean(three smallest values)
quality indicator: 21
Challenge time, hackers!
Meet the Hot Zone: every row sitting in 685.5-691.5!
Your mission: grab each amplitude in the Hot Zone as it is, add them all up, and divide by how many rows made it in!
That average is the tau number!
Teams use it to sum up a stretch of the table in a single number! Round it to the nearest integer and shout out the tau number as 385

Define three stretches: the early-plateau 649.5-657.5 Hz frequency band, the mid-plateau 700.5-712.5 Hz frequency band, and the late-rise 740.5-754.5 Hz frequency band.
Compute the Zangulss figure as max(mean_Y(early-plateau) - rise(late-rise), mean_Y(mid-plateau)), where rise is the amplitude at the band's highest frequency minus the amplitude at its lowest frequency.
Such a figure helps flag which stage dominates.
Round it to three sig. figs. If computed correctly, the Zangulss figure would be 388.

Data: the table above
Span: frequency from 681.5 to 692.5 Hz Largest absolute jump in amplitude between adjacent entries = 19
